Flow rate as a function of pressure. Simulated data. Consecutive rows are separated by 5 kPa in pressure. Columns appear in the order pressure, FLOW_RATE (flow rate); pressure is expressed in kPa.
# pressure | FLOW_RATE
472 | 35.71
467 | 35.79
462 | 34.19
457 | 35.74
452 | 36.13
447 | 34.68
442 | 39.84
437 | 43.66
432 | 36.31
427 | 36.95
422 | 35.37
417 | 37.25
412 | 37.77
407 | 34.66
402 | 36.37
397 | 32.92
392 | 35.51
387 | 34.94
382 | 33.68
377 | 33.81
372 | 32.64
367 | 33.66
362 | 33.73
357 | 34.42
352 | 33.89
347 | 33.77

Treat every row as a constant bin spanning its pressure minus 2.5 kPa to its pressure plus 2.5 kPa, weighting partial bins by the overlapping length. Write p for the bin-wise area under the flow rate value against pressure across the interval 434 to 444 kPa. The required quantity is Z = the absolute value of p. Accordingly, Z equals 416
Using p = 416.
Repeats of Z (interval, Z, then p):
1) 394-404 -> 346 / 346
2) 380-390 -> 344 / 344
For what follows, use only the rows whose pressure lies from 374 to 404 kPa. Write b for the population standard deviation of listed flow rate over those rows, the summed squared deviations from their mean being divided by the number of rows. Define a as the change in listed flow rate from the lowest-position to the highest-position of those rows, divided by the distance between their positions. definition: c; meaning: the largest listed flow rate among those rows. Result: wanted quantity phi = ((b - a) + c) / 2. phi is 18.7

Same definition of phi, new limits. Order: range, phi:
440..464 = 21.1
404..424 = 19.5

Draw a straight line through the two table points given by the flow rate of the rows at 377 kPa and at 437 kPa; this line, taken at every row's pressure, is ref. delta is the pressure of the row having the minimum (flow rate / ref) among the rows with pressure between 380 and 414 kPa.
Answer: 397 kPa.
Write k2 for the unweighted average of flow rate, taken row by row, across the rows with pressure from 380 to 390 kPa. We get 34.3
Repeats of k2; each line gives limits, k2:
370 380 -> 33.2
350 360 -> 34.2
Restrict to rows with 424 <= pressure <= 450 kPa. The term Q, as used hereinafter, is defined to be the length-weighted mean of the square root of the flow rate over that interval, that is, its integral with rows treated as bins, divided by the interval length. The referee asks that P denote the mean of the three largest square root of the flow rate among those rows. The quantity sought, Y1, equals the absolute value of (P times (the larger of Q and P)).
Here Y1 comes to 40.1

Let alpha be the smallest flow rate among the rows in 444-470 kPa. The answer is 34.19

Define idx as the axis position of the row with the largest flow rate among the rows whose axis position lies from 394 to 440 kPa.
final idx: 437 kPa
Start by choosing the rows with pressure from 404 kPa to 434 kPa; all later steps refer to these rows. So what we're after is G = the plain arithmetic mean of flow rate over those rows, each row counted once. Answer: 36.4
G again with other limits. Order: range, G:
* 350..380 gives 33.7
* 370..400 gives 33.9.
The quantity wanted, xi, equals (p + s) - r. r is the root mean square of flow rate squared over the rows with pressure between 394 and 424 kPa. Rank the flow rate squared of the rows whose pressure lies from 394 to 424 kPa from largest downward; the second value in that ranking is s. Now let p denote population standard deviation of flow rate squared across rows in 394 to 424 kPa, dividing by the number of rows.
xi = 219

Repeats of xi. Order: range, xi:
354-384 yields 45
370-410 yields 162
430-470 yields 418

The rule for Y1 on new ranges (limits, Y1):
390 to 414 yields 36.5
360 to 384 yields 33.7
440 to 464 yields 37.2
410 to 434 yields 37.3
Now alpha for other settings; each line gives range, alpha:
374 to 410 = 32.92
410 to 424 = 35.37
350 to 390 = 32.64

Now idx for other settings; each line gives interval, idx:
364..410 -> 402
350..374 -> 357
